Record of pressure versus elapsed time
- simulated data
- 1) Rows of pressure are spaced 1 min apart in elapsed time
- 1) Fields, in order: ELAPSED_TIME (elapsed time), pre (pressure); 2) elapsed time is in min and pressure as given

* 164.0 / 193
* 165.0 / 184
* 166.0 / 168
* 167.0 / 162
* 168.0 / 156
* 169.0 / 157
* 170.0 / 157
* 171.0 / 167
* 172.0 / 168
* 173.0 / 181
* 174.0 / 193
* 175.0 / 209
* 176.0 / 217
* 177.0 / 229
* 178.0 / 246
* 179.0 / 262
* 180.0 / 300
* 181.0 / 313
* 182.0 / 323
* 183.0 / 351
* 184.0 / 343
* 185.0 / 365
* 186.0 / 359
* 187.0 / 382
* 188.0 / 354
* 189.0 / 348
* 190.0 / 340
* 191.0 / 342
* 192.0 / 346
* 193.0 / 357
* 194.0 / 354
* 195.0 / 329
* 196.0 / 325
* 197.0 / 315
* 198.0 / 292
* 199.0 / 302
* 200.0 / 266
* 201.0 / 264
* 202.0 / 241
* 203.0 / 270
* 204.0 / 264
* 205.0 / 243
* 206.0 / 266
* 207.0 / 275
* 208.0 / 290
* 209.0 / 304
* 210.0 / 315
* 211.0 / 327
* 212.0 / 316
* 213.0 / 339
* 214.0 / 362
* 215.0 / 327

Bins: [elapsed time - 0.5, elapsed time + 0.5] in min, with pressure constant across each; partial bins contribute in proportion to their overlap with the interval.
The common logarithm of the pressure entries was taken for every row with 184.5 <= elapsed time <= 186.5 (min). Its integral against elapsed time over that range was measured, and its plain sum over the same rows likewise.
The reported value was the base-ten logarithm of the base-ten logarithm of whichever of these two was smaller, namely -0.15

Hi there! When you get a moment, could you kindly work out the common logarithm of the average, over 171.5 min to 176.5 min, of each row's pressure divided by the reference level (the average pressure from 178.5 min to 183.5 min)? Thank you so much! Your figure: -0.20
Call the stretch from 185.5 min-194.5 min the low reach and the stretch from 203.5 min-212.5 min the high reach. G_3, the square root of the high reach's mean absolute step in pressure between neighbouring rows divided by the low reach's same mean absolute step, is 1.2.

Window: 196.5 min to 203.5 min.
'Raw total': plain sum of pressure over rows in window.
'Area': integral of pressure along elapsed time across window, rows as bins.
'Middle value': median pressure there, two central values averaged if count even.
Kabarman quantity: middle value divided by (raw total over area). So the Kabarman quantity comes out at 270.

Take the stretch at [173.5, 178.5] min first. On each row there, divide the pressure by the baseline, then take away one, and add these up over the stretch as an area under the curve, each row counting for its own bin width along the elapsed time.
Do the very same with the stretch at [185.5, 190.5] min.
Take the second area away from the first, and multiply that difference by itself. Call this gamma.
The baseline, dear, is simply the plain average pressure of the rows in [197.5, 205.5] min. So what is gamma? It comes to 7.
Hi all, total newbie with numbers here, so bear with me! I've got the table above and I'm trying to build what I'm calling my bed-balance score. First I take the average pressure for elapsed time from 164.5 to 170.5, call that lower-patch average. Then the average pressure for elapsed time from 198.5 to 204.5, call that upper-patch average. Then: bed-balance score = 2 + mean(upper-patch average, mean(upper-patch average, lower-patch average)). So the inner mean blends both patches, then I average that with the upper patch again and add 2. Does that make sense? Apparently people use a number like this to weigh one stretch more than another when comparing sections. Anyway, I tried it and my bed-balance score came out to 244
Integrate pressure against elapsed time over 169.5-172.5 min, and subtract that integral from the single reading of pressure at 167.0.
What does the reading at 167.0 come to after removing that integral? -330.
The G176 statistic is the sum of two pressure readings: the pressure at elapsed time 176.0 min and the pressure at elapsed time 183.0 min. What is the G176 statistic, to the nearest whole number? 568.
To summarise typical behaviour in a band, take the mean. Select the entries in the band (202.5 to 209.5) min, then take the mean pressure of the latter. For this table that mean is 273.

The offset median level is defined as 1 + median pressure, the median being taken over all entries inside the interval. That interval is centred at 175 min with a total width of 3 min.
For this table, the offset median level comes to 210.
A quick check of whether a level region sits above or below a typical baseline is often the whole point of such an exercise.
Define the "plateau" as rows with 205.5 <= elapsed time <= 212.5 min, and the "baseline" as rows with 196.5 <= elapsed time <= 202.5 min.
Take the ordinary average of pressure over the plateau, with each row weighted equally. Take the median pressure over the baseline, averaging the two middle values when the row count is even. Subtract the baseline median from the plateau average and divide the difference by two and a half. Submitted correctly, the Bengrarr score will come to 8.0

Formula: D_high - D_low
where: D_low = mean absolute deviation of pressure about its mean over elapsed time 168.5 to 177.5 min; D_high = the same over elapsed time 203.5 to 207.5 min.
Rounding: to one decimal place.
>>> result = -13.2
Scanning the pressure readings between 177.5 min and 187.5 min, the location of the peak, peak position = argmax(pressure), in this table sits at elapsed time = 187.0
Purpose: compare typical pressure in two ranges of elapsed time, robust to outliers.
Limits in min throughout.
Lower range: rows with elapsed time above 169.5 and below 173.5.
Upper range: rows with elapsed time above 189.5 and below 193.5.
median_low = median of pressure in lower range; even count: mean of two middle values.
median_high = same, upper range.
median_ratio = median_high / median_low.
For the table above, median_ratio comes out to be 2.05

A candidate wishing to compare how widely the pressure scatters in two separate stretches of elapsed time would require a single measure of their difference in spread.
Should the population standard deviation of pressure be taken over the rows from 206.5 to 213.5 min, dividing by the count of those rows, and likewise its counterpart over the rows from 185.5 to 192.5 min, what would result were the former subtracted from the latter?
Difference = -6.9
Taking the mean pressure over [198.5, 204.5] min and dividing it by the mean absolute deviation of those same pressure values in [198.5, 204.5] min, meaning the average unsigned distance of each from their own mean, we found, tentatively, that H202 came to 22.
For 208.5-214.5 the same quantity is 21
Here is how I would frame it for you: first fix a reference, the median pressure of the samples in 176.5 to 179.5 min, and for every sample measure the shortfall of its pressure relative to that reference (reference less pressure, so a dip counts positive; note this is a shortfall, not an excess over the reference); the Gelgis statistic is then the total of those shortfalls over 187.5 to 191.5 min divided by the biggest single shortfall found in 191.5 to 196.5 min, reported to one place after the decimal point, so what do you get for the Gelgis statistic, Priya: 5.1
